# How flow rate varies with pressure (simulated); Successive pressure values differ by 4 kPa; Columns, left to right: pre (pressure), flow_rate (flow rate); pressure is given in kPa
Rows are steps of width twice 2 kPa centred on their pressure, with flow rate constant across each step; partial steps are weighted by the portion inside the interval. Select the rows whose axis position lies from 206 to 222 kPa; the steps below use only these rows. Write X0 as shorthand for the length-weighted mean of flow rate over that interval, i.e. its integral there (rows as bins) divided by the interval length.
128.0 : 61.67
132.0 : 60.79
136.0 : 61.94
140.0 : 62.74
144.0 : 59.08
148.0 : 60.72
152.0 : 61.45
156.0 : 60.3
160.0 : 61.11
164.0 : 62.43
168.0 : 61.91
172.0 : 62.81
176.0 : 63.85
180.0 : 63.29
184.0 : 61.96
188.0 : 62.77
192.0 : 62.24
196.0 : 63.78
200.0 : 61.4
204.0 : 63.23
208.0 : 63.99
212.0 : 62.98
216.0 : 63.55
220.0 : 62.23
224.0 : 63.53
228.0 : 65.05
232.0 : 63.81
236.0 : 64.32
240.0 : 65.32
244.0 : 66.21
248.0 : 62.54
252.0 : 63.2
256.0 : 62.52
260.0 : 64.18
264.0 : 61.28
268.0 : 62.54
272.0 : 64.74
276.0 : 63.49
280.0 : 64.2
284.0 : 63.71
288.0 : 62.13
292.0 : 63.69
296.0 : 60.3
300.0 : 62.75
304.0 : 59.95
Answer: 63.2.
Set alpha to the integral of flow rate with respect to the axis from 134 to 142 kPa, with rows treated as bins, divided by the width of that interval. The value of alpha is 62.3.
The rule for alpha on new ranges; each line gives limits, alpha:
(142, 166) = 60.8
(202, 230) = 63.5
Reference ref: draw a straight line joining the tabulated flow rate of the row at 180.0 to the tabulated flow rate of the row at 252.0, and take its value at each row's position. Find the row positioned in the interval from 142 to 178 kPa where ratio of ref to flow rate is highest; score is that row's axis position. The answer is 144.0 kPa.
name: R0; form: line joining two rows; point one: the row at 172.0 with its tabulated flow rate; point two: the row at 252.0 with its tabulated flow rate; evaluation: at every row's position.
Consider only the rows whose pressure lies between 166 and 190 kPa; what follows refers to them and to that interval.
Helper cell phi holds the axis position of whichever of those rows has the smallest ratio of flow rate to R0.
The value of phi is 184.0 kPa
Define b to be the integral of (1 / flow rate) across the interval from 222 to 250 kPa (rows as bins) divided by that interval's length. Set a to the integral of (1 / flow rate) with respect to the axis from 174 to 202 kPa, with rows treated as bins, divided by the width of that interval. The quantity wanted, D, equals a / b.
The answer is 1.03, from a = 0.0159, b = 0.0155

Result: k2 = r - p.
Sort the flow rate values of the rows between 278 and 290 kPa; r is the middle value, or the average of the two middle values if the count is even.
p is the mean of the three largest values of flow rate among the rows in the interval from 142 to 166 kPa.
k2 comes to 2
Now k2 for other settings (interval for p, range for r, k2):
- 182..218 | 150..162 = -3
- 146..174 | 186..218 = 1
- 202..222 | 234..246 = 2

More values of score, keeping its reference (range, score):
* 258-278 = 264.0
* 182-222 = 200.0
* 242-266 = 264.0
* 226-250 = 248.0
